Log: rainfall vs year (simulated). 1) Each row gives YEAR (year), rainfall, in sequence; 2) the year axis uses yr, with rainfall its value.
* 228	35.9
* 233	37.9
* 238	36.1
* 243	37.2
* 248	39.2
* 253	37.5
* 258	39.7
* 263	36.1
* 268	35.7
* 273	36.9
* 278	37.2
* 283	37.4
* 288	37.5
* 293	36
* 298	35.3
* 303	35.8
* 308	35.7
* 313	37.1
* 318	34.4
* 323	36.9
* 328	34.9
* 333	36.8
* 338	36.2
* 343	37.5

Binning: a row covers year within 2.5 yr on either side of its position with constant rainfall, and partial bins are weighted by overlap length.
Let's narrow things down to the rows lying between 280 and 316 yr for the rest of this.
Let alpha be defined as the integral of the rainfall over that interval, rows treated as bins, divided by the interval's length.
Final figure 36.4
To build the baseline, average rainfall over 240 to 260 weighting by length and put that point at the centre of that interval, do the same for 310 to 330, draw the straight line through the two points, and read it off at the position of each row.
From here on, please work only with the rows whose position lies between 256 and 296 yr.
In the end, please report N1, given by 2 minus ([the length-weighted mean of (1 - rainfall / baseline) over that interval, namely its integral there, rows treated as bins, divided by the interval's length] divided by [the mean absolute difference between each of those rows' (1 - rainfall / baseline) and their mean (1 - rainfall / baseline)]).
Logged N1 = 1.58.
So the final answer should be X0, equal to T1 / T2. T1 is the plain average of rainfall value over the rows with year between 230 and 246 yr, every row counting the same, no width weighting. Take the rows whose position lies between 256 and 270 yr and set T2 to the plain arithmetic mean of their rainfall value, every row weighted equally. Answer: 1.00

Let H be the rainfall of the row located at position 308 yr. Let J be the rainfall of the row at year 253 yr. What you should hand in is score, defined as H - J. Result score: -1.8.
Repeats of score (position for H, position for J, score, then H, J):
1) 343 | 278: 0.3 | 37.5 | 37.2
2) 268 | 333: -1.1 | 35.7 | 36.8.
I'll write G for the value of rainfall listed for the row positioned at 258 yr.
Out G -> 39.7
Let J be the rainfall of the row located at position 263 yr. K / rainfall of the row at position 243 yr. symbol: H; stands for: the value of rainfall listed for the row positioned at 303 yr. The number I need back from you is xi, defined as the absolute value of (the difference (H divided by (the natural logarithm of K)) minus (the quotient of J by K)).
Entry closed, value 8.93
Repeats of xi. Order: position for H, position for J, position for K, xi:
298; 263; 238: 8.84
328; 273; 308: 8.73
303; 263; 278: 8.93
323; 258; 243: 9.14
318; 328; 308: 8.64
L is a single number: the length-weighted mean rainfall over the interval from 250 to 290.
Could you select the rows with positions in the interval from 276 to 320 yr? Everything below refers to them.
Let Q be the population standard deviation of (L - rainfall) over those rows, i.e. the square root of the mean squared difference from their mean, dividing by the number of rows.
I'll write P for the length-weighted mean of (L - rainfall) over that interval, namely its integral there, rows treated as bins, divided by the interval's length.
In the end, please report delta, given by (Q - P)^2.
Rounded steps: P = 0.99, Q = 1.02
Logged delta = 0.0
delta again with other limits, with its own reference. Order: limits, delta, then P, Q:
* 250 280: 1.5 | 0.05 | 1.28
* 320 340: 0.1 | 1.12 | 0.80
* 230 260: 3.3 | -0.60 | 1.21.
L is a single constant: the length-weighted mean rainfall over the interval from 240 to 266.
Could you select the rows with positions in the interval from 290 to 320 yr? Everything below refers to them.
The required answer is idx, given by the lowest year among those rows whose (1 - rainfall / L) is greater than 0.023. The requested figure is 293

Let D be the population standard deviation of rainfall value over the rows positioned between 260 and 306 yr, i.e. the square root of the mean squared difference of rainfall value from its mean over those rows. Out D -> 0.77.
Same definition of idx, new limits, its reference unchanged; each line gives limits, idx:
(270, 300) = 273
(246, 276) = 263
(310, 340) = 318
